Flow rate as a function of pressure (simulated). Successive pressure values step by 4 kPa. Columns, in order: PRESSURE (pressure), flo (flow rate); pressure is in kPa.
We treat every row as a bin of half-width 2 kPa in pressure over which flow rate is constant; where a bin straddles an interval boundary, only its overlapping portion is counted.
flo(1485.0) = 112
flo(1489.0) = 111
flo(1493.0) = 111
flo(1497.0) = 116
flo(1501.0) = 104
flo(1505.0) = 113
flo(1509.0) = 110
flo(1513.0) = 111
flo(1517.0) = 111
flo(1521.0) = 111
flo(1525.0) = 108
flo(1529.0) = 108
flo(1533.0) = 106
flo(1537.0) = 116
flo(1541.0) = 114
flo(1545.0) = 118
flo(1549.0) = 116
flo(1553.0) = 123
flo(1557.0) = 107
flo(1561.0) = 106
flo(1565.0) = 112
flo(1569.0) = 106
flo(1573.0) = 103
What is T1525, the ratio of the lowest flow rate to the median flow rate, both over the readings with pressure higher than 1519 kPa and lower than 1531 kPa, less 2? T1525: -1.00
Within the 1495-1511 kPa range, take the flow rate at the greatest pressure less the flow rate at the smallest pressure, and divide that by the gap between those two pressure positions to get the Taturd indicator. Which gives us -0.50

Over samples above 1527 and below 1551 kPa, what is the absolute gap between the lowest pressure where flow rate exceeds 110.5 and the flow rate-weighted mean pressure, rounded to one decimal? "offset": 2.2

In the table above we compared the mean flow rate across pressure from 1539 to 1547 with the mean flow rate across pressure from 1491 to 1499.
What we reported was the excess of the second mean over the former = -2.5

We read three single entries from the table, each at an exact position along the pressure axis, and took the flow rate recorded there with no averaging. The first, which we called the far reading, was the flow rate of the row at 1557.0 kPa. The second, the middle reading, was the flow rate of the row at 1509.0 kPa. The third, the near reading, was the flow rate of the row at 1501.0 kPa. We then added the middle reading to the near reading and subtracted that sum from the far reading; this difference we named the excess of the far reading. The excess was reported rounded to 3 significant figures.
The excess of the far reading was -107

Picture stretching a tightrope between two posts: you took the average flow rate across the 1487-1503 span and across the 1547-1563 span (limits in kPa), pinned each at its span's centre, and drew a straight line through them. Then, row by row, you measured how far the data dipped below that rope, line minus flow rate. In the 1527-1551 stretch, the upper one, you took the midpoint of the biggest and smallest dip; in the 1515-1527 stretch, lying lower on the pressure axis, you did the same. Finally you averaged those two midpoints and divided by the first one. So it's 3.6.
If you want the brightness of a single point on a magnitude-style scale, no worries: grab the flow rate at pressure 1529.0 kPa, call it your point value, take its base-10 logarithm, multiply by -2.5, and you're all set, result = -5.08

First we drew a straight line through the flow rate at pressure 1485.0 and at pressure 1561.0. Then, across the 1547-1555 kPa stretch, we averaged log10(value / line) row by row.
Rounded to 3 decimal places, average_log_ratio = 0.049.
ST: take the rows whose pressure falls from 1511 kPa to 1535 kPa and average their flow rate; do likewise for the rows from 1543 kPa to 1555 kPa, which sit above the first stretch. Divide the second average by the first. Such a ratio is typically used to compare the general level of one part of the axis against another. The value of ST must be 1.09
